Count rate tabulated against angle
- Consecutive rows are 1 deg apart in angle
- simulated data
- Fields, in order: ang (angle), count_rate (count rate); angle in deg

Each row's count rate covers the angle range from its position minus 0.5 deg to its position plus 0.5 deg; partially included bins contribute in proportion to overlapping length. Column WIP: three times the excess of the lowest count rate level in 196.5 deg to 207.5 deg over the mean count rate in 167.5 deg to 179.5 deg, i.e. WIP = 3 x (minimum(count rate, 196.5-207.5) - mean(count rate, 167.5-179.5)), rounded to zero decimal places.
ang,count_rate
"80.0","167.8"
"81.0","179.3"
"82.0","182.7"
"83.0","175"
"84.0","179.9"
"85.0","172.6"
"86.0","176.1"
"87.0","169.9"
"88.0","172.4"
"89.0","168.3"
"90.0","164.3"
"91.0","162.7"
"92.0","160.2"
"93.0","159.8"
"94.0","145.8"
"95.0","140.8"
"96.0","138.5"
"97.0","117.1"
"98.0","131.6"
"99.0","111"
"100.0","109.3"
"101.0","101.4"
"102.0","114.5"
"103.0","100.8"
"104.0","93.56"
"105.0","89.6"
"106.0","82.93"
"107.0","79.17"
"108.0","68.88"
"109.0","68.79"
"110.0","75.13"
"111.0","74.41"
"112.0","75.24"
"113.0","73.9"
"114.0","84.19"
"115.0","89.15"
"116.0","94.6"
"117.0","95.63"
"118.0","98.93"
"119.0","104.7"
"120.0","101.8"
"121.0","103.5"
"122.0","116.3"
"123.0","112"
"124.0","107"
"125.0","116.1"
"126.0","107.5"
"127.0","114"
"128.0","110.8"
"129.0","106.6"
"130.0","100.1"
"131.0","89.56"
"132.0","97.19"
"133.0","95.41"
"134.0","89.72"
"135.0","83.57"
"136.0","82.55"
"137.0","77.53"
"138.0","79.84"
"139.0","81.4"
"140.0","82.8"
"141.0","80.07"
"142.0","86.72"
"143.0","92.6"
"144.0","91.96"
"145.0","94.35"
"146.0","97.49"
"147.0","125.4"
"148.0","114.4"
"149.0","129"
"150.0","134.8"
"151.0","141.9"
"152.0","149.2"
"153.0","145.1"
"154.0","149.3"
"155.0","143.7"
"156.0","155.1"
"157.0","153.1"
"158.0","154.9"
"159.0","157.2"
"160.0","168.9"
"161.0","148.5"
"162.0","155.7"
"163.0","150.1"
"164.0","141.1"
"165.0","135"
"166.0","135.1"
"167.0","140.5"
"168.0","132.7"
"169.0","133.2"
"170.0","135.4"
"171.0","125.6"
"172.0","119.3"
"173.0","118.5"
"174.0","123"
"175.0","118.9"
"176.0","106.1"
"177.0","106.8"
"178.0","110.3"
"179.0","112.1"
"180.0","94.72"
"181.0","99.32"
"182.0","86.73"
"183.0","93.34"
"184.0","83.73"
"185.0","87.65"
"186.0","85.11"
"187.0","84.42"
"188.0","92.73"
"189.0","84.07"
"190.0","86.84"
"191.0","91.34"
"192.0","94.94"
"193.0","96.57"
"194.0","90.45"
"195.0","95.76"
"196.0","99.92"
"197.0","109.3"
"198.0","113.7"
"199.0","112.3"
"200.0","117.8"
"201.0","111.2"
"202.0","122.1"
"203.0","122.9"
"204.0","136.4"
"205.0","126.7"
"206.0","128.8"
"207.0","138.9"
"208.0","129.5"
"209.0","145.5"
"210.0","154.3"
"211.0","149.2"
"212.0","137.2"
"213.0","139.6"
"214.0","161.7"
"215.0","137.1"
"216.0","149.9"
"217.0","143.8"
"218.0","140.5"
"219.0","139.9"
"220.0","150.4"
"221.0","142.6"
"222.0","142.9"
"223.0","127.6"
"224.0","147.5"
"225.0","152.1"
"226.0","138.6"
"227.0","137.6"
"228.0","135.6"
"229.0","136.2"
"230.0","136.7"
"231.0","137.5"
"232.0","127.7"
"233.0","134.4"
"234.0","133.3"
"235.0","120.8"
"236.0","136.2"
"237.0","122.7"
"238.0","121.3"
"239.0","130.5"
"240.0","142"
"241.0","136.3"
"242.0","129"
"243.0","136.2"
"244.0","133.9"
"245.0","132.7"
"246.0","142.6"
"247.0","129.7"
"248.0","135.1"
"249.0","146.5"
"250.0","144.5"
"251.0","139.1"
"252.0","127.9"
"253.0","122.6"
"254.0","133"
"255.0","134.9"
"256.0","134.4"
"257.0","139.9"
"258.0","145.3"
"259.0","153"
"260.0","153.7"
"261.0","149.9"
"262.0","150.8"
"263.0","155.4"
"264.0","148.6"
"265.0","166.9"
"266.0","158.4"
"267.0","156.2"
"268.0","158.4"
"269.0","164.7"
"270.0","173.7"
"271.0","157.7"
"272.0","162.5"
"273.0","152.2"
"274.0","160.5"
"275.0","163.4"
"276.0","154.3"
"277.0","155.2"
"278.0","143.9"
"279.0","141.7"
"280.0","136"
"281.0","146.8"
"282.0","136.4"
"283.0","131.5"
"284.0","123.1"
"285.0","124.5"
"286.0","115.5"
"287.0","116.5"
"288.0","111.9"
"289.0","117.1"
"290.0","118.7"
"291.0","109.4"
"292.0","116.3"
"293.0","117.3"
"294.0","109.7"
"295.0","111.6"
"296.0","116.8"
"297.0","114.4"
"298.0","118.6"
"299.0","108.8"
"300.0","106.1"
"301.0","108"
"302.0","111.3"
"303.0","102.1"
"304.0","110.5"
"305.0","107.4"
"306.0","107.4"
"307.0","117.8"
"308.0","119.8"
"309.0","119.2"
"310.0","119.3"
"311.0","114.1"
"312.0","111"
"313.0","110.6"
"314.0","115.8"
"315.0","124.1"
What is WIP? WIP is -33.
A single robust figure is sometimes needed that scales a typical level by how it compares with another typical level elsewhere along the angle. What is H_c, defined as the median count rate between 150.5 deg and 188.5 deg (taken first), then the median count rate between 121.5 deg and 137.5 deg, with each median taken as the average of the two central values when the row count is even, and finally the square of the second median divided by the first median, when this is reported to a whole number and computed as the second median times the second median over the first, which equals 80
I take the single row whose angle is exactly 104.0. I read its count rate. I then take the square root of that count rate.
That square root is 9.7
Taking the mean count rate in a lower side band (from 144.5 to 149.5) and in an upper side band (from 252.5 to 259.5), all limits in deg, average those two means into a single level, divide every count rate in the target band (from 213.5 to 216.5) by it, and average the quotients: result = 1.20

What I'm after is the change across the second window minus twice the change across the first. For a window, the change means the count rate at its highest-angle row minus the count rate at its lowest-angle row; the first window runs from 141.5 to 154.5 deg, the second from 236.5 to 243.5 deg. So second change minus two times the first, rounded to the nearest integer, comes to -112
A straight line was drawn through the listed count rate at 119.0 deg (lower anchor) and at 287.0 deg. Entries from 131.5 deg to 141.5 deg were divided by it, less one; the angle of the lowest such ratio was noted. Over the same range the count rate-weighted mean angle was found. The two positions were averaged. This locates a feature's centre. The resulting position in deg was 136.7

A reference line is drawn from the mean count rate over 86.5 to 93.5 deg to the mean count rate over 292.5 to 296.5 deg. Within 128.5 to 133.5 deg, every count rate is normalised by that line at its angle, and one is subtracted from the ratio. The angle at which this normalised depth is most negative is 131.0 deg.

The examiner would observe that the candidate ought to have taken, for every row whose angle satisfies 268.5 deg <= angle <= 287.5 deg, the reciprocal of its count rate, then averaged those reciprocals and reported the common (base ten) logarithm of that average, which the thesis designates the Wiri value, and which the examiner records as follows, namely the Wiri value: -2.16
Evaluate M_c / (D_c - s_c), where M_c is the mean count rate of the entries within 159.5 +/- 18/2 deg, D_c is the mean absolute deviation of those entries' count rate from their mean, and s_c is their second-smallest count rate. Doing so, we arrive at -1.16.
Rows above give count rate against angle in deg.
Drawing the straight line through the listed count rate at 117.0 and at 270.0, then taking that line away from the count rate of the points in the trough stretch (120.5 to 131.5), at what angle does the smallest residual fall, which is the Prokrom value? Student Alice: 131.0 deg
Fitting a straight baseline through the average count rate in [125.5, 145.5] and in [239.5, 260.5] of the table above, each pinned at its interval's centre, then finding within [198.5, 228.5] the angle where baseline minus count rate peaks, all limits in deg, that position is 201.0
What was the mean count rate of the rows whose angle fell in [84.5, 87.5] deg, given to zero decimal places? 173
